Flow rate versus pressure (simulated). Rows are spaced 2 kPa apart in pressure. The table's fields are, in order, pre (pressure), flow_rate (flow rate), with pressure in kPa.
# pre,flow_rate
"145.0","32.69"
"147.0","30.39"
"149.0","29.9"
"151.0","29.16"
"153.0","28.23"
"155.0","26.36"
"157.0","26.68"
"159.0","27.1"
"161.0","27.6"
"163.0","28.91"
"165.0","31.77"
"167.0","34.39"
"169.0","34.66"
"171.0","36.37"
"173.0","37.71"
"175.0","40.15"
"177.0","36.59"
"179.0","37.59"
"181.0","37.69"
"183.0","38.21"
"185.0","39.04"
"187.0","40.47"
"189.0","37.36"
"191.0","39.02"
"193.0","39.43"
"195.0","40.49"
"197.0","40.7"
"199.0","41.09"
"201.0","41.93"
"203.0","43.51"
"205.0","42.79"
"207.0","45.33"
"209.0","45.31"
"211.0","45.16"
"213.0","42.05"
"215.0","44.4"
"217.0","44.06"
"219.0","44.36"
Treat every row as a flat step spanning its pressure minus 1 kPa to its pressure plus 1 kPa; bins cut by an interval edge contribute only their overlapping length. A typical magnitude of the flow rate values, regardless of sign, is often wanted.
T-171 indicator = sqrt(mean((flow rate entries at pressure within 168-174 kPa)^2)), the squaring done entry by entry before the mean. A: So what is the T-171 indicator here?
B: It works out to 36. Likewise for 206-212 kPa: 45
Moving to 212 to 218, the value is 44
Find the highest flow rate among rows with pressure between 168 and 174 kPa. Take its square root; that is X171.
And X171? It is 6.1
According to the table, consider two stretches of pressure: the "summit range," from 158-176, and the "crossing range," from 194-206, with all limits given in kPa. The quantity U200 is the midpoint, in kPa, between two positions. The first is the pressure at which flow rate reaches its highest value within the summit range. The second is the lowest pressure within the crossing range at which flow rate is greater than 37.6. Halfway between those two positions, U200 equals 185 kPa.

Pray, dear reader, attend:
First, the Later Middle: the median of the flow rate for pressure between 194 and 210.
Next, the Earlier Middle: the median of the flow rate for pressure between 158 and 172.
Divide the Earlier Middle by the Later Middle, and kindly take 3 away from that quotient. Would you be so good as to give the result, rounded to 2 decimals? -2.25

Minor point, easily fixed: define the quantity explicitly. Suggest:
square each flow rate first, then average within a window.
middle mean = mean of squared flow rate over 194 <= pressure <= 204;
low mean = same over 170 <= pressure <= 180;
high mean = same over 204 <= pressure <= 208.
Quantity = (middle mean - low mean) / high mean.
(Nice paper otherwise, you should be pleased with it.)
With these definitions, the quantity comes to 0.157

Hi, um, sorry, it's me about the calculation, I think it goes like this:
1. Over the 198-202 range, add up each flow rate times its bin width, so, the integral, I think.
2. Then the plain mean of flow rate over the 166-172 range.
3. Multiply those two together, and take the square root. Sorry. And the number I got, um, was 76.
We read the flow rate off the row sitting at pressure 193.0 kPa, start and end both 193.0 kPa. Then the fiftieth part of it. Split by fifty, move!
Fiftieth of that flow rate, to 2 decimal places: 0.79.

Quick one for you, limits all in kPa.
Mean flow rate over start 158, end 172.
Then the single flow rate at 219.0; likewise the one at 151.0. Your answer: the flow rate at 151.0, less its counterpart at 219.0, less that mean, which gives -46.7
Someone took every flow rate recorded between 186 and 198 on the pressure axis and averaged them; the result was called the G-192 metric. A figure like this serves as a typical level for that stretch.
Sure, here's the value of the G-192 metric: 39.6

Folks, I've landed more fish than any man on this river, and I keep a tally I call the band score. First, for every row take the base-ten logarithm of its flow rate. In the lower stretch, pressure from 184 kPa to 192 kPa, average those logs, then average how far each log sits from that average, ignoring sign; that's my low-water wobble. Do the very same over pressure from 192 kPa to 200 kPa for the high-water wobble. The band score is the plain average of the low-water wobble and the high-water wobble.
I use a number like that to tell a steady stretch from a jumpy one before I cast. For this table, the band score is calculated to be 0.007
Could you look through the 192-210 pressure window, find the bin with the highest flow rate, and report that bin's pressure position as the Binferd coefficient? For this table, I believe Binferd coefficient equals 207.0 kPa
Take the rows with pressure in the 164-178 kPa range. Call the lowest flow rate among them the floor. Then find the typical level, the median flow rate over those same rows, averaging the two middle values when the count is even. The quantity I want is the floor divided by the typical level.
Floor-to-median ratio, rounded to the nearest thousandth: 0.874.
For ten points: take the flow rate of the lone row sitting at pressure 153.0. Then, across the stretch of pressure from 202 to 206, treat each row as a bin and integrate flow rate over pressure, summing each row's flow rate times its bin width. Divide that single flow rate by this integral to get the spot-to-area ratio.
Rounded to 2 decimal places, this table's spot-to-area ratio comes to 0.16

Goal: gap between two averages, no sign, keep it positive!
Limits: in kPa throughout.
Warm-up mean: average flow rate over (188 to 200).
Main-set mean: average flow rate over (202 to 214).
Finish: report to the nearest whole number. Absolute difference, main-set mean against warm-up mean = 4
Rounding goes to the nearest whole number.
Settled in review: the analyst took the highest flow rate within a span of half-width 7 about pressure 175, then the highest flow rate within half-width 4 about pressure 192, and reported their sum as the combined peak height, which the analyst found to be 81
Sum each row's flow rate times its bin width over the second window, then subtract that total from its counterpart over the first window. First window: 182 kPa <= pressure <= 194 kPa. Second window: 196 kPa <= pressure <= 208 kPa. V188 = -44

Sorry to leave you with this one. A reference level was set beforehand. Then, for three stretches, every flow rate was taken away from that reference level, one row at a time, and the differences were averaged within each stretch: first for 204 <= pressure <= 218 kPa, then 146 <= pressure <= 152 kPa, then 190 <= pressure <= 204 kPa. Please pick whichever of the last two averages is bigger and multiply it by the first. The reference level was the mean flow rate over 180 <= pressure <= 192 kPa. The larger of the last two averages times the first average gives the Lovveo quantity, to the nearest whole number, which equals -49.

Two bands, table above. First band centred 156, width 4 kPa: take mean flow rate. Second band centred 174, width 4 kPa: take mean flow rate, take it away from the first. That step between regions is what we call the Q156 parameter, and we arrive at -12.4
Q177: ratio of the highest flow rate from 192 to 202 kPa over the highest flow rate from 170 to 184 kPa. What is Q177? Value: 1.04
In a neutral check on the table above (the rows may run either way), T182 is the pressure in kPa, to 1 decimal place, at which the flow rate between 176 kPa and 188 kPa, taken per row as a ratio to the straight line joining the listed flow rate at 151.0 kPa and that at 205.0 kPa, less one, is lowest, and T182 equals 177.0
